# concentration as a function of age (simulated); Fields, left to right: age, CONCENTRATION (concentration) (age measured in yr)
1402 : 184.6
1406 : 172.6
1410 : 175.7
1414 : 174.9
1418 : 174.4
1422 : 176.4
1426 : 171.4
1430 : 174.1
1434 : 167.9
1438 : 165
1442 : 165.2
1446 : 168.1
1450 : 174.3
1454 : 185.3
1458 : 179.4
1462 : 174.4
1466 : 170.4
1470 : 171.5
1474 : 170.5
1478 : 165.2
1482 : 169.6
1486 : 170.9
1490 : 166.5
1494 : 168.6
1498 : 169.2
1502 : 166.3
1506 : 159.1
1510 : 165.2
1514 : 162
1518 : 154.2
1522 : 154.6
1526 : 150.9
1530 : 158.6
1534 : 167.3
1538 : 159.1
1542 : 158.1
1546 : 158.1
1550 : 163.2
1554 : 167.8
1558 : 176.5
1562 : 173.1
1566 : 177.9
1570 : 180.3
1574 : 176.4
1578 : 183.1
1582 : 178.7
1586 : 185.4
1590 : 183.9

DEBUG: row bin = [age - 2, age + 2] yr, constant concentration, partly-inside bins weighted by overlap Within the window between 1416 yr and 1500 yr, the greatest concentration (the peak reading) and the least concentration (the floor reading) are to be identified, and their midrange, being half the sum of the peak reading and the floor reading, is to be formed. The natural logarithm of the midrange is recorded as 5.17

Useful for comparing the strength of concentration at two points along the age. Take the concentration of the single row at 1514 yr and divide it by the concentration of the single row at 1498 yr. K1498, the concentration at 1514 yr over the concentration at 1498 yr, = 0.96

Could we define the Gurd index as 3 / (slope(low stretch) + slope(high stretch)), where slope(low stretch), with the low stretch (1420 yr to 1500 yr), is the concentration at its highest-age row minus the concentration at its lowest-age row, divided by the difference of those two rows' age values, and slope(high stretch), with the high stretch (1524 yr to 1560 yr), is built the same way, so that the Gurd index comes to 4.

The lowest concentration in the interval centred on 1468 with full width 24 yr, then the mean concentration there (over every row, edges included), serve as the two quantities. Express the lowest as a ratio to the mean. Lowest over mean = 0.961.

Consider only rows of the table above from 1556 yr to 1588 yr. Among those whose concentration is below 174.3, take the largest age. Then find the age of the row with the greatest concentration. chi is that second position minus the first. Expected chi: 24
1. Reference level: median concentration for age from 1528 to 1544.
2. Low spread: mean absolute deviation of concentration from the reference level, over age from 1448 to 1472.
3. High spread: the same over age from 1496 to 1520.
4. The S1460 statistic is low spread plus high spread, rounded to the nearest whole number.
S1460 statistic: 22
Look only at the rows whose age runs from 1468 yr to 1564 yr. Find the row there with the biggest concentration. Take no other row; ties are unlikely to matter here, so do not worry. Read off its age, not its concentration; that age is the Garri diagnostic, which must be 1558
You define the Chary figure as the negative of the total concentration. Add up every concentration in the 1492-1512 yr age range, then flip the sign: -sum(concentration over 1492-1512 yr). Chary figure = -828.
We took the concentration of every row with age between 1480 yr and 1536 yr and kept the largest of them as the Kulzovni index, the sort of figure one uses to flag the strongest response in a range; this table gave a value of 170.9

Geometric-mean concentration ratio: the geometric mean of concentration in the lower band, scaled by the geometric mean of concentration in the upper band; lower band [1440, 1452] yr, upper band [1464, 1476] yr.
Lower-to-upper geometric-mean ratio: 0.99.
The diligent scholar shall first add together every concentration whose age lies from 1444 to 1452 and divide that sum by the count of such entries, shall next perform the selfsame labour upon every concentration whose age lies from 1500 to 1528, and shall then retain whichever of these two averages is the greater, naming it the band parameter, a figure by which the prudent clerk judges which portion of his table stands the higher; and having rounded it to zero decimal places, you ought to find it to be 171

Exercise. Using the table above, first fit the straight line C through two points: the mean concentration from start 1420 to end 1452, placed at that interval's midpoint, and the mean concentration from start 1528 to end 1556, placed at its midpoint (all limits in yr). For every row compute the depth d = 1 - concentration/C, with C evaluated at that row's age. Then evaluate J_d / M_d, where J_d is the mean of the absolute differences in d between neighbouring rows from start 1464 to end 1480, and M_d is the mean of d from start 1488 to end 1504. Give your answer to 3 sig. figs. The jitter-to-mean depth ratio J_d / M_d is -1.06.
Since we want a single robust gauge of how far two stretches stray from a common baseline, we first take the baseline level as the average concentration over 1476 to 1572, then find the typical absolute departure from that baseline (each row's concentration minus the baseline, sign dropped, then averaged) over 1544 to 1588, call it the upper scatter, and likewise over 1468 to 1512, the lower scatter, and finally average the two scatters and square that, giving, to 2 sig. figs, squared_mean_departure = 53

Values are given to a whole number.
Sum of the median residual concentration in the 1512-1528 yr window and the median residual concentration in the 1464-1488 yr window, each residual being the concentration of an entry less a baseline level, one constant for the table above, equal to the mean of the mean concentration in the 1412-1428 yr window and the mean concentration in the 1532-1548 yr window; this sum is -10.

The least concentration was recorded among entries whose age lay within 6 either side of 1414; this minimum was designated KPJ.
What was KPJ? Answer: 174.4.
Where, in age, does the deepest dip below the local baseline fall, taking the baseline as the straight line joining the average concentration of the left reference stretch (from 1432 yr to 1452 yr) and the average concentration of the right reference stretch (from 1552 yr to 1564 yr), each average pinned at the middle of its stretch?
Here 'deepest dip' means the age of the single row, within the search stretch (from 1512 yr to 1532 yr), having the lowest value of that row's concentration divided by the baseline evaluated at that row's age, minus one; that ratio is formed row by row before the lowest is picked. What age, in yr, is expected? 1526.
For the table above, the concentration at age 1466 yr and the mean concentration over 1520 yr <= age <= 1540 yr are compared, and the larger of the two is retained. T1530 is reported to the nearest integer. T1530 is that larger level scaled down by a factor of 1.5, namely 114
